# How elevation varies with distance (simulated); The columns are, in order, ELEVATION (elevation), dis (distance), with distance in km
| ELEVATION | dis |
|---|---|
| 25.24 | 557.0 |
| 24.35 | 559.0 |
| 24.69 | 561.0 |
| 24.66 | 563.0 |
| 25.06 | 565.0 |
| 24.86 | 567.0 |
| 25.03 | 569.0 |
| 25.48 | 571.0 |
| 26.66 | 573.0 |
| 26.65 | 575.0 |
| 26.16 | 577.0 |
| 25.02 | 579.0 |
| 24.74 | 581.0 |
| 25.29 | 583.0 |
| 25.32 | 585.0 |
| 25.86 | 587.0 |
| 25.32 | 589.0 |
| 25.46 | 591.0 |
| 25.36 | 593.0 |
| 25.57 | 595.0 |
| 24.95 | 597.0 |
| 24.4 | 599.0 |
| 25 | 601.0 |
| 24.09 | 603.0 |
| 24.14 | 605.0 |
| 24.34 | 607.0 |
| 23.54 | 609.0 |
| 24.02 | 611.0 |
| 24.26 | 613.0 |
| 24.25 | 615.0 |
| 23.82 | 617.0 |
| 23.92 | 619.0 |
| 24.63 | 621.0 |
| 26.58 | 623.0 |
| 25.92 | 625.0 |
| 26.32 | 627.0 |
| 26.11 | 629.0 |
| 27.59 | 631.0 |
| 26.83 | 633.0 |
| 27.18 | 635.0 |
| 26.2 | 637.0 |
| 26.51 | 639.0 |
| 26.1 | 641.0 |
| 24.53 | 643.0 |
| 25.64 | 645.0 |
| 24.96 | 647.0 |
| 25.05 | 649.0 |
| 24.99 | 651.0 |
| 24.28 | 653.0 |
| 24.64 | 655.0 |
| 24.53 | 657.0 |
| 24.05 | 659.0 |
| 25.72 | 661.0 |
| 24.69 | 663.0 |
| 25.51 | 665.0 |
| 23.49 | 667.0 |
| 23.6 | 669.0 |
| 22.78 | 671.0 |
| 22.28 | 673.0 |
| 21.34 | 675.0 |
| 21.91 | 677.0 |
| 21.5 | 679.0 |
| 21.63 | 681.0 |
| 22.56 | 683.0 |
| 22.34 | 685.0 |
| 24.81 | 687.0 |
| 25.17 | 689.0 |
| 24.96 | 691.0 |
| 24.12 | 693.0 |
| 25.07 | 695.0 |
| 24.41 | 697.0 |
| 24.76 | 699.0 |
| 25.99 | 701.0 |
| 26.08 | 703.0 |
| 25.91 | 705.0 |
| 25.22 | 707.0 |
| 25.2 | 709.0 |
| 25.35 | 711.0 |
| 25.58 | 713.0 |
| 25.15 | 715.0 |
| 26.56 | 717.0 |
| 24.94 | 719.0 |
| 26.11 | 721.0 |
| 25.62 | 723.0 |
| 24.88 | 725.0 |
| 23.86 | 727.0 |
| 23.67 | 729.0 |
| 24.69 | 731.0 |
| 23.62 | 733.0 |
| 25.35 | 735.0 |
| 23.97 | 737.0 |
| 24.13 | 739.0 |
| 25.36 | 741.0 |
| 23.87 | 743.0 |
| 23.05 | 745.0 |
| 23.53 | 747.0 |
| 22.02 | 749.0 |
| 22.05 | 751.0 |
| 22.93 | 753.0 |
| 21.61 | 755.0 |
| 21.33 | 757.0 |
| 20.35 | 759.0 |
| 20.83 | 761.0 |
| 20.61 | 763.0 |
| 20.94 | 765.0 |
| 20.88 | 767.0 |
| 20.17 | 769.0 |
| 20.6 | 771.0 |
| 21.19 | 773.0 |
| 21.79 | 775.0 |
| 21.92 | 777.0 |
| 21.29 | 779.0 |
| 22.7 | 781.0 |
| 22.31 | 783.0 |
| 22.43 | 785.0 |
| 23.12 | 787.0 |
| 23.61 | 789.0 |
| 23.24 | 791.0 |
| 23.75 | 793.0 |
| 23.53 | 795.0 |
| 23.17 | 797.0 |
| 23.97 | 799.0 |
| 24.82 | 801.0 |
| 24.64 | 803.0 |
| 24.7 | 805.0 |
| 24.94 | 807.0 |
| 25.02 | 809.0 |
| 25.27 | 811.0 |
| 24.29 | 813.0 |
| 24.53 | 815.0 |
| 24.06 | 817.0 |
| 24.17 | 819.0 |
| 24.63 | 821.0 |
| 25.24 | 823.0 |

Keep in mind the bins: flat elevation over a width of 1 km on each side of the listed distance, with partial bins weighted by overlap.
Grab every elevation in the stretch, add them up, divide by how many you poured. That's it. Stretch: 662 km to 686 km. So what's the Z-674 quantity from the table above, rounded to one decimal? 22.8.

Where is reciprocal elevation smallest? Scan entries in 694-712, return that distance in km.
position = 703.0 km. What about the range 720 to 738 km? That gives 721.0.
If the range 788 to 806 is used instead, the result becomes 801.0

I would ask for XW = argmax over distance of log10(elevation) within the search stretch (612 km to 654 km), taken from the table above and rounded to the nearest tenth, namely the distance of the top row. 631.0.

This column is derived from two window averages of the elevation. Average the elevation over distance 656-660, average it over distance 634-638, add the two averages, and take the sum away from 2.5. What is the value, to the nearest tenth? -48.5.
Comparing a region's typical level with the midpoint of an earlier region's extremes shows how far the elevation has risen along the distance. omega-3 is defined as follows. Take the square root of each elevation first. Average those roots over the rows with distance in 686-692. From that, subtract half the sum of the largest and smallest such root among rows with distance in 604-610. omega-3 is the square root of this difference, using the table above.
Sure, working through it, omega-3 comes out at 0.32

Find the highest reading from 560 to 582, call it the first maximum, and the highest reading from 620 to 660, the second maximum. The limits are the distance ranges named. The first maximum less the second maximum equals -1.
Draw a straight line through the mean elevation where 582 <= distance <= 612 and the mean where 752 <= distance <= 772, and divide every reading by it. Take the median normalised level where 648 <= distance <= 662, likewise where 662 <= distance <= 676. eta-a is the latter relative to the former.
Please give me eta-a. 0.96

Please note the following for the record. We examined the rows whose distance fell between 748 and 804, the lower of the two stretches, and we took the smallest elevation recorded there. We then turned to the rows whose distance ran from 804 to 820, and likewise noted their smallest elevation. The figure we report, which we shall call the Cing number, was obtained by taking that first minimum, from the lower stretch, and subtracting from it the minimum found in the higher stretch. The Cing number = -3.9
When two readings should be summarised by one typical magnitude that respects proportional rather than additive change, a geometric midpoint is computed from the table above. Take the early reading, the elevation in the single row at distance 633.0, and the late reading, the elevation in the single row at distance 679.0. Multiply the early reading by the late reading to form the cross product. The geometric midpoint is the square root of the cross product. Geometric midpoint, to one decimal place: 24.0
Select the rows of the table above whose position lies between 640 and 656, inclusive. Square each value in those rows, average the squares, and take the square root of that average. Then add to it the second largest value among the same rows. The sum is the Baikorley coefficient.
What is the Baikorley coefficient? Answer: 51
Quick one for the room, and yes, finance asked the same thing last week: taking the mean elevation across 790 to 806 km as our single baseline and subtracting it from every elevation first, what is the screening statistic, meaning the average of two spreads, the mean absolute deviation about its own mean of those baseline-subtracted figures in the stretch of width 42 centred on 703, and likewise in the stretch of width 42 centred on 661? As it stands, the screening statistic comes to 0.98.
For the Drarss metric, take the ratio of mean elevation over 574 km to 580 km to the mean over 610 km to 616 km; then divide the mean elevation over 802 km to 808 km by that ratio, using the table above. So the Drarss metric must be 23.1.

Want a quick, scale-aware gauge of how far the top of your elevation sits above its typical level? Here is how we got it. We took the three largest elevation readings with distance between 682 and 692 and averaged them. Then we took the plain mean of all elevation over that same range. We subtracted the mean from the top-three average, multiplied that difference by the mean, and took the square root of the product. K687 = 4.9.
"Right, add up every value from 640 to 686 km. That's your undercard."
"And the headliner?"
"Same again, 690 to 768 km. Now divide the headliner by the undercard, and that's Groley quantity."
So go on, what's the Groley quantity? 1.7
